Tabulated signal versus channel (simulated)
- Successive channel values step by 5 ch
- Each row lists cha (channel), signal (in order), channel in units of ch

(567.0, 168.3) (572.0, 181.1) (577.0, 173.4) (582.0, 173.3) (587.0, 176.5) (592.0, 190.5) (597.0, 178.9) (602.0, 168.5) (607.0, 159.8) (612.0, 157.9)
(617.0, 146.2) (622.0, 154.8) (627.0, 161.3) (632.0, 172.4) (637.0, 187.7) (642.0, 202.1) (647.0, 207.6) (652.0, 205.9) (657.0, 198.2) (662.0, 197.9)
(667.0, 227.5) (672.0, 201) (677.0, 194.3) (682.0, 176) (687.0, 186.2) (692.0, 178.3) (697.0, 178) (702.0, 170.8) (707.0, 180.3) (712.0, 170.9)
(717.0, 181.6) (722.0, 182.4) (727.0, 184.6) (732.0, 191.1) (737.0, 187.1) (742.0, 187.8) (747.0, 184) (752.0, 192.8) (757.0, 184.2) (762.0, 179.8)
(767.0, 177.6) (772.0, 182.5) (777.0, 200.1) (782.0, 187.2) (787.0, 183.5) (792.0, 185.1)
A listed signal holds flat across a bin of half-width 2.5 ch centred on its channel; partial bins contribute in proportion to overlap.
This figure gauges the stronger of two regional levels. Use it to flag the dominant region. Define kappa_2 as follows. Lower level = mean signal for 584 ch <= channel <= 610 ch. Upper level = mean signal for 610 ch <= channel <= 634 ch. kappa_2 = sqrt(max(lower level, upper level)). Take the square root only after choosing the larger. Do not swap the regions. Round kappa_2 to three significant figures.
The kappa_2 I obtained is 13.2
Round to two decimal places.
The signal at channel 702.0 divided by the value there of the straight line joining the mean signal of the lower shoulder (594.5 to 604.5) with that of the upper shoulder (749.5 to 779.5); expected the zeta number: 0.94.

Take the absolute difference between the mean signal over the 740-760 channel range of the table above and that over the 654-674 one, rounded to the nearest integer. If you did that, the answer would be 19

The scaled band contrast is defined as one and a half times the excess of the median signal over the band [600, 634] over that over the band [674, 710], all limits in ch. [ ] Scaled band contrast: -28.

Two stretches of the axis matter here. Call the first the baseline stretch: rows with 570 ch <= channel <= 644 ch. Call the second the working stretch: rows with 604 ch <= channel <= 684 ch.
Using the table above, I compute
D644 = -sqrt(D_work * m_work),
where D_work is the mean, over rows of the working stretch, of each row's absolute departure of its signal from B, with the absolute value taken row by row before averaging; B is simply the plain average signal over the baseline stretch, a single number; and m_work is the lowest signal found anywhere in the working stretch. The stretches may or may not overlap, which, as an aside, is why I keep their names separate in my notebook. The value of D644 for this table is -57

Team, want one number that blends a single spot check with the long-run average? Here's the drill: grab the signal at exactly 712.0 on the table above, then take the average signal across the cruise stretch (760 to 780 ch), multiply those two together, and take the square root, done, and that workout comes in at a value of 178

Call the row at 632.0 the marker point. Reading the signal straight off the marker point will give 172.4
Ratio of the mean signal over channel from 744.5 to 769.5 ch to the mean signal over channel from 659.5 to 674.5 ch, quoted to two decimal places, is 0.88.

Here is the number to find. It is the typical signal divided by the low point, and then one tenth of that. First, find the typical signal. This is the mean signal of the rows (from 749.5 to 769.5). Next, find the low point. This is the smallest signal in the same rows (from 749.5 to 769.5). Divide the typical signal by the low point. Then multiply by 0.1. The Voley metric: 0.103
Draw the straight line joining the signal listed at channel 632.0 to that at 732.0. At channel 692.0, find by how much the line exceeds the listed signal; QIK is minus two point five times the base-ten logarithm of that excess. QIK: -1.8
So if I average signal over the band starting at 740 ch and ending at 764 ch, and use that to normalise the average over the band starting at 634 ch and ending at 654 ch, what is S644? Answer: 1.08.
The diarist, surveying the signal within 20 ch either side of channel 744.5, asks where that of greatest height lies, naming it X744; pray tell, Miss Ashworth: 752.0 ch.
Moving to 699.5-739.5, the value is 732.0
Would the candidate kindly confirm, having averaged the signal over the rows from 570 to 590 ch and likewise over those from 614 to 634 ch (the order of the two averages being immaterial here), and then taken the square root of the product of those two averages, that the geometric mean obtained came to 167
